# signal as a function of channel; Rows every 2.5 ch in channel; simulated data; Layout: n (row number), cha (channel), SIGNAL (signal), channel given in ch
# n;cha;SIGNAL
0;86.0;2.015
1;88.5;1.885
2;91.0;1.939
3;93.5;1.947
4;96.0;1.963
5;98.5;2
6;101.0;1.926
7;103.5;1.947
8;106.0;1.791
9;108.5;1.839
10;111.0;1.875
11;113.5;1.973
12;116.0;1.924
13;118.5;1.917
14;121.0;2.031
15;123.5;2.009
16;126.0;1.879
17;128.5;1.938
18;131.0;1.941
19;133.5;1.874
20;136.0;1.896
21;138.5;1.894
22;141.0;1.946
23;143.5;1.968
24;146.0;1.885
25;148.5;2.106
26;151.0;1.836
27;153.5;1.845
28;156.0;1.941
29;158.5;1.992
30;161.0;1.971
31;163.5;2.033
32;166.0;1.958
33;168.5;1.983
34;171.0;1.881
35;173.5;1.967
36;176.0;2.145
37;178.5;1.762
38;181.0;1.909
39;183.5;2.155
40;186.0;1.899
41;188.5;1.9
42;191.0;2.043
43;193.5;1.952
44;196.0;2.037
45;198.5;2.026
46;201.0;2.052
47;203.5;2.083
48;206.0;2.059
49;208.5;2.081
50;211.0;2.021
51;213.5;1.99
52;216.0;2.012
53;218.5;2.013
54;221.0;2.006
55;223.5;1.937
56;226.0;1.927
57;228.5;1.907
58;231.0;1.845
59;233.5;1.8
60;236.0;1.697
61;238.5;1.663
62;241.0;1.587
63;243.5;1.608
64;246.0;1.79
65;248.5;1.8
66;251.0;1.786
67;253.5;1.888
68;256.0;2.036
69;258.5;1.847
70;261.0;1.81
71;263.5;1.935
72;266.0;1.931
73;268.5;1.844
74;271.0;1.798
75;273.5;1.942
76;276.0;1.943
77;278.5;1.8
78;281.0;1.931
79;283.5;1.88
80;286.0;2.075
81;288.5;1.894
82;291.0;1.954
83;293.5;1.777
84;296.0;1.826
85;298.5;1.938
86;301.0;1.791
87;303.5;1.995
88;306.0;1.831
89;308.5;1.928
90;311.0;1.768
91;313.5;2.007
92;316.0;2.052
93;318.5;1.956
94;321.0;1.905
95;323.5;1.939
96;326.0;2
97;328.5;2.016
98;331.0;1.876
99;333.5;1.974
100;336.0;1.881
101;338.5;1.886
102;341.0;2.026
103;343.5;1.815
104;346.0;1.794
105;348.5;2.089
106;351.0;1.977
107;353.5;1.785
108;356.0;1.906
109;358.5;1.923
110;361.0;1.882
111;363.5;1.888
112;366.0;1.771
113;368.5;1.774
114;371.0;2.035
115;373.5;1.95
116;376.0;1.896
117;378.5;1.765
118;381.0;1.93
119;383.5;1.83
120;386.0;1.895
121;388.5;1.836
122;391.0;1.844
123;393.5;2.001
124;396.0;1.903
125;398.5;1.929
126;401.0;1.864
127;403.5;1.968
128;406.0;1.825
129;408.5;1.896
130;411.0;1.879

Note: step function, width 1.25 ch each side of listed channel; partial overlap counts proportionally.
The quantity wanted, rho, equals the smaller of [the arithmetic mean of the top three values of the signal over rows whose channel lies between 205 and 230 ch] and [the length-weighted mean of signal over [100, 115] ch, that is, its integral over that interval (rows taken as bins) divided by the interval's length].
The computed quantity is 1.89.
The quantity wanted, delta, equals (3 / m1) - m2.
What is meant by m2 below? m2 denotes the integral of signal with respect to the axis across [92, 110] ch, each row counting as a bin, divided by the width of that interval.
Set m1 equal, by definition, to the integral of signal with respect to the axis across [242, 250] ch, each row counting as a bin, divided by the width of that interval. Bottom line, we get -0.18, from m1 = 1.73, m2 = 1.92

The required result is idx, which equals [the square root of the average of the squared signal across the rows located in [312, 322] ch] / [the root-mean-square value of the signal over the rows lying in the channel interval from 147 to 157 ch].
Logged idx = 1.02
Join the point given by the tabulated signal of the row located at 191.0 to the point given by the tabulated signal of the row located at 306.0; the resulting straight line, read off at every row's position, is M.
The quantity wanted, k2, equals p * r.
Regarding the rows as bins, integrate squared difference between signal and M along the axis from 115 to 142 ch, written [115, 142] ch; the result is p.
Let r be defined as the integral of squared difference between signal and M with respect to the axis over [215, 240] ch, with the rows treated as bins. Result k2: 0.8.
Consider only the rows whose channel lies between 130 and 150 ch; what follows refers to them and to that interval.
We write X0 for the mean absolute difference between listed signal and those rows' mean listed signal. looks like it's 0.05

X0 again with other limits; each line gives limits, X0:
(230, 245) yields 0.08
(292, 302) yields 0.05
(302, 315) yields 0.09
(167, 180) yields 0.10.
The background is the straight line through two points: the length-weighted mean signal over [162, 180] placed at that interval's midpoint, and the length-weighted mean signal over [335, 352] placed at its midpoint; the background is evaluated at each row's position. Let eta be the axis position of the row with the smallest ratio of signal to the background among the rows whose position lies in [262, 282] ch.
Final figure 271.0 ch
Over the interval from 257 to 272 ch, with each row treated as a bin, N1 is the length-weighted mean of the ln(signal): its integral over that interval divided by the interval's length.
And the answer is 0.623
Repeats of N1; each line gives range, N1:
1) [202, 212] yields 0.723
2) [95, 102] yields 0.675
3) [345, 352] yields 0.670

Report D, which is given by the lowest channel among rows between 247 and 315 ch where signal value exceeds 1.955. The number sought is 256.0 ch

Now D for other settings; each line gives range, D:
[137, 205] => 143.5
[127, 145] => 143.5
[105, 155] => 113.5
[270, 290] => 286.0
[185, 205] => 191.0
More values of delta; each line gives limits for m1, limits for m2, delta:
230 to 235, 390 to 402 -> -0.26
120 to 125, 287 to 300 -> -0.39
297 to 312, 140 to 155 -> -0.33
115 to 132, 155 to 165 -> -0.45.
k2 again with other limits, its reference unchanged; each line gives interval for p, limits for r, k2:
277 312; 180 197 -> 0.1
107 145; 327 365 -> 2.7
